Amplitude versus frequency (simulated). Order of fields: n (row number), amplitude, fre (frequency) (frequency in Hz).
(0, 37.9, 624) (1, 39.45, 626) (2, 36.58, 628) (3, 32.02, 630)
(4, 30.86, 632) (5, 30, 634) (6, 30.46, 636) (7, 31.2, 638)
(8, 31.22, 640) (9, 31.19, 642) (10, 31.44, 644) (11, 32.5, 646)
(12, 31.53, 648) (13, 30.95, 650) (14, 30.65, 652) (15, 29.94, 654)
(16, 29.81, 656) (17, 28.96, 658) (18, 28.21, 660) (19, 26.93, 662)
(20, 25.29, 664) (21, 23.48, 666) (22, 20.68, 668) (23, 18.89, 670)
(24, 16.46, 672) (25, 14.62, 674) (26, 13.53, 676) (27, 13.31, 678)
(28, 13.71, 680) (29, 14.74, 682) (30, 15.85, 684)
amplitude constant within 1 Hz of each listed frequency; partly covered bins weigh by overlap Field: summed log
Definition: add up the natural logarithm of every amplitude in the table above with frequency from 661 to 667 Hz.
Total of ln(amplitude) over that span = 9.7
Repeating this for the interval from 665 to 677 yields 17.2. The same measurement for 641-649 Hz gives 13.8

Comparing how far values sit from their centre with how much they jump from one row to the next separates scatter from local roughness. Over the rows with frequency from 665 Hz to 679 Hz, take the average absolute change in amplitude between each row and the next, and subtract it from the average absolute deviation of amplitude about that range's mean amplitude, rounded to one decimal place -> 1.5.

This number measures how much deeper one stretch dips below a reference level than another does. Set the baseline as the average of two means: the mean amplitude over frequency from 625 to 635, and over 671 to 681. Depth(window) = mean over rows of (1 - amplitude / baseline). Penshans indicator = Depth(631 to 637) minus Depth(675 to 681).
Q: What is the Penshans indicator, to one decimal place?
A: -0.7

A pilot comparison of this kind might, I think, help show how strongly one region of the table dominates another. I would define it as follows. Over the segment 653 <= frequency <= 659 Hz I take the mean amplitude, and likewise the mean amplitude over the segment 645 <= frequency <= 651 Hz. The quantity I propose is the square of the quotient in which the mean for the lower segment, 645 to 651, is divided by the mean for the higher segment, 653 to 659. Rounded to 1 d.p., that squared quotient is 1.1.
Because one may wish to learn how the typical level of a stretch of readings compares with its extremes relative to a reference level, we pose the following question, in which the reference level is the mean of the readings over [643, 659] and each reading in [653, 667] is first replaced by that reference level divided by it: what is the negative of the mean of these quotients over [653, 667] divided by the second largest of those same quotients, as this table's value -0.926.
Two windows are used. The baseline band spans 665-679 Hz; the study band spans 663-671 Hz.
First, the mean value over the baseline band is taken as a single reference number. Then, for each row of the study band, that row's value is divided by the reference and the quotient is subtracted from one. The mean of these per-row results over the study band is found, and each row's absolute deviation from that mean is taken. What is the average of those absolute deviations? 0.13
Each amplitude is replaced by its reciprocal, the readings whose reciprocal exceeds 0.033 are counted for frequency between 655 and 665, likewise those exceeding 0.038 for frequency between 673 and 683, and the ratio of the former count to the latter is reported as 1.0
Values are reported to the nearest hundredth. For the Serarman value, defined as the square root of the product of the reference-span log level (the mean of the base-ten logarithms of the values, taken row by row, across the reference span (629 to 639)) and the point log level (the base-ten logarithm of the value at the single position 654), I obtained 1.48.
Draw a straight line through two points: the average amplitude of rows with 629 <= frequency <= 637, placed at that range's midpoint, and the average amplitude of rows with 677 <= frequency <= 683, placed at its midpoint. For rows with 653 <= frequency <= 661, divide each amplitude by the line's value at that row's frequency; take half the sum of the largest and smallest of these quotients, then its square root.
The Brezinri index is 1.15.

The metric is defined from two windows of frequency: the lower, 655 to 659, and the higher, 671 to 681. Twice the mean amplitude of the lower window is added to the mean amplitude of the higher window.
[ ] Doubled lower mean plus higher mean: 73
